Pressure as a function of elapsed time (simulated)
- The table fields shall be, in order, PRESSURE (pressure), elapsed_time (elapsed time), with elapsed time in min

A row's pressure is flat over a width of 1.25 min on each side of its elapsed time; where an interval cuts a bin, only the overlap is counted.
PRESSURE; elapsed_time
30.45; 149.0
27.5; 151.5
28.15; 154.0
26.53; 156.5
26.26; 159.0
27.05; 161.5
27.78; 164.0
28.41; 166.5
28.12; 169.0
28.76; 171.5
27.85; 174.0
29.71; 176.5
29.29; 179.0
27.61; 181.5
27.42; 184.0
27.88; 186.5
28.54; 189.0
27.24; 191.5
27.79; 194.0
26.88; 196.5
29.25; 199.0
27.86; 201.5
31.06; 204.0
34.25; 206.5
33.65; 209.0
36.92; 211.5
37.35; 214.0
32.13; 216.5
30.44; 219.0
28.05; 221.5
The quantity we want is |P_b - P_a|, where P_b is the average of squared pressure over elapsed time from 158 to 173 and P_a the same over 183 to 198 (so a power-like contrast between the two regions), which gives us 6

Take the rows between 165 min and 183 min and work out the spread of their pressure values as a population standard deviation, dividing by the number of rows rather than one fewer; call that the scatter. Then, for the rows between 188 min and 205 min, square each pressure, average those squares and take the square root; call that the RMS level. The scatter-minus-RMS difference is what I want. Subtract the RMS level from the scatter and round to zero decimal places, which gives -28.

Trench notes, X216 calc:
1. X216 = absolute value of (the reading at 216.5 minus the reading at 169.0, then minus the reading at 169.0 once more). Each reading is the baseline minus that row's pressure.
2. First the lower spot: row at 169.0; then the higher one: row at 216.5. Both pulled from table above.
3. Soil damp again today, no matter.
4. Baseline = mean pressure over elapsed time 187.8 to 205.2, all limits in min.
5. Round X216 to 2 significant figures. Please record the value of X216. 4.3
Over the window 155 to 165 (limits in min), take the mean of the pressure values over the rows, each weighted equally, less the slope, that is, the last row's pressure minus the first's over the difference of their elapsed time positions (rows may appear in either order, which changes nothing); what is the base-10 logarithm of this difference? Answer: 1.43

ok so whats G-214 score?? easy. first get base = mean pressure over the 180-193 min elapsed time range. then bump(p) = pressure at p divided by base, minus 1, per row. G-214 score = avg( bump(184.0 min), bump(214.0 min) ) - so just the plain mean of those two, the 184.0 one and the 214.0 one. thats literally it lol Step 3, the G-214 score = 0.17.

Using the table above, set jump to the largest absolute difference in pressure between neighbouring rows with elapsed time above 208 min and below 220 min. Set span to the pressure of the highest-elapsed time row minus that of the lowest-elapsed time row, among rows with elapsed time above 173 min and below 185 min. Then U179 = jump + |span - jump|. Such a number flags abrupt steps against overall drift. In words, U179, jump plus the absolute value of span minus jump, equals 11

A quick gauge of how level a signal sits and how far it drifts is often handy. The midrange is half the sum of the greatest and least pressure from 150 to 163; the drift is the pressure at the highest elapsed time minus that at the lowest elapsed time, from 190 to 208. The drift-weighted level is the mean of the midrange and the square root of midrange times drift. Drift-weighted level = 20.5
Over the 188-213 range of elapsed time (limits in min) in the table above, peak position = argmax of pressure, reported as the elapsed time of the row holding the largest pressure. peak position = 211.5 min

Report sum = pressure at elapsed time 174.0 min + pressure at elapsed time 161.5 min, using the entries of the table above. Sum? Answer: 55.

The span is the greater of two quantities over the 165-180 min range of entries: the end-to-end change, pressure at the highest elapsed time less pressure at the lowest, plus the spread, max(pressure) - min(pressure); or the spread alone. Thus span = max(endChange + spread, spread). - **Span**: 2.7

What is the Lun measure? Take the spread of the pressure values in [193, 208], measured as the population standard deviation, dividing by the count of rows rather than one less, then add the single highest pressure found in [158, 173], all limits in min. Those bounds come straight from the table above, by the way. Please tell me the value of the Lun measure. 31.3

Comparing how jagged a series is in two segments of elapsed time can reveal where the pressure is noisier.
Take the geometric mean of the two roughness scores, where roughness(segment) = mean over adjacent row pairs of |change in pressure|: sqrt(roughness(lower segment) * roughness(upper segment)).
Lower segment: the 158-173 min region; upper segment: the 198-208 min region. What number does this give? 1.26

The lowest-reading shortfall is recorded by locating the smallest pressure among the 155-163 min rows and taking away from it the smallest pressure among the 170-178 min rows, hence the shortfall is -2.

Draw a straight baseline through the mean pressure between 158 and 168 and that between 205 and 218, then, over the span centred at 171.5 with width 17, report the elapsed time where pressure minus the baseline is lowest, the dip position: 174.0 min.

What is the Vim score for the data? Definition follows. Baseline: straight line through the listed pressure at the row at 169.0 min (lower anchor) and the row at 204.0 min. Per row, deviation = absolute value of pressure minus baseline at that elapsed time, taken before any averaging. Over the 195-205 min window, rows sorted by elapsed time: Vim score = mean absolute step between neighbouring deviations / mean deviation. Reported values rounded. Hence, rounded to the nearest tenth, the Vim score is 1.1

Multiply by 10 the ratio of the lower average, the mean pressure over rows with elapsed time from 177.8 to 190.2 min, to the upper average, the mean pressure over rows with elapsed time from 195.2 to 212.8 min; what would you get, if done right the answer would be 9.0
